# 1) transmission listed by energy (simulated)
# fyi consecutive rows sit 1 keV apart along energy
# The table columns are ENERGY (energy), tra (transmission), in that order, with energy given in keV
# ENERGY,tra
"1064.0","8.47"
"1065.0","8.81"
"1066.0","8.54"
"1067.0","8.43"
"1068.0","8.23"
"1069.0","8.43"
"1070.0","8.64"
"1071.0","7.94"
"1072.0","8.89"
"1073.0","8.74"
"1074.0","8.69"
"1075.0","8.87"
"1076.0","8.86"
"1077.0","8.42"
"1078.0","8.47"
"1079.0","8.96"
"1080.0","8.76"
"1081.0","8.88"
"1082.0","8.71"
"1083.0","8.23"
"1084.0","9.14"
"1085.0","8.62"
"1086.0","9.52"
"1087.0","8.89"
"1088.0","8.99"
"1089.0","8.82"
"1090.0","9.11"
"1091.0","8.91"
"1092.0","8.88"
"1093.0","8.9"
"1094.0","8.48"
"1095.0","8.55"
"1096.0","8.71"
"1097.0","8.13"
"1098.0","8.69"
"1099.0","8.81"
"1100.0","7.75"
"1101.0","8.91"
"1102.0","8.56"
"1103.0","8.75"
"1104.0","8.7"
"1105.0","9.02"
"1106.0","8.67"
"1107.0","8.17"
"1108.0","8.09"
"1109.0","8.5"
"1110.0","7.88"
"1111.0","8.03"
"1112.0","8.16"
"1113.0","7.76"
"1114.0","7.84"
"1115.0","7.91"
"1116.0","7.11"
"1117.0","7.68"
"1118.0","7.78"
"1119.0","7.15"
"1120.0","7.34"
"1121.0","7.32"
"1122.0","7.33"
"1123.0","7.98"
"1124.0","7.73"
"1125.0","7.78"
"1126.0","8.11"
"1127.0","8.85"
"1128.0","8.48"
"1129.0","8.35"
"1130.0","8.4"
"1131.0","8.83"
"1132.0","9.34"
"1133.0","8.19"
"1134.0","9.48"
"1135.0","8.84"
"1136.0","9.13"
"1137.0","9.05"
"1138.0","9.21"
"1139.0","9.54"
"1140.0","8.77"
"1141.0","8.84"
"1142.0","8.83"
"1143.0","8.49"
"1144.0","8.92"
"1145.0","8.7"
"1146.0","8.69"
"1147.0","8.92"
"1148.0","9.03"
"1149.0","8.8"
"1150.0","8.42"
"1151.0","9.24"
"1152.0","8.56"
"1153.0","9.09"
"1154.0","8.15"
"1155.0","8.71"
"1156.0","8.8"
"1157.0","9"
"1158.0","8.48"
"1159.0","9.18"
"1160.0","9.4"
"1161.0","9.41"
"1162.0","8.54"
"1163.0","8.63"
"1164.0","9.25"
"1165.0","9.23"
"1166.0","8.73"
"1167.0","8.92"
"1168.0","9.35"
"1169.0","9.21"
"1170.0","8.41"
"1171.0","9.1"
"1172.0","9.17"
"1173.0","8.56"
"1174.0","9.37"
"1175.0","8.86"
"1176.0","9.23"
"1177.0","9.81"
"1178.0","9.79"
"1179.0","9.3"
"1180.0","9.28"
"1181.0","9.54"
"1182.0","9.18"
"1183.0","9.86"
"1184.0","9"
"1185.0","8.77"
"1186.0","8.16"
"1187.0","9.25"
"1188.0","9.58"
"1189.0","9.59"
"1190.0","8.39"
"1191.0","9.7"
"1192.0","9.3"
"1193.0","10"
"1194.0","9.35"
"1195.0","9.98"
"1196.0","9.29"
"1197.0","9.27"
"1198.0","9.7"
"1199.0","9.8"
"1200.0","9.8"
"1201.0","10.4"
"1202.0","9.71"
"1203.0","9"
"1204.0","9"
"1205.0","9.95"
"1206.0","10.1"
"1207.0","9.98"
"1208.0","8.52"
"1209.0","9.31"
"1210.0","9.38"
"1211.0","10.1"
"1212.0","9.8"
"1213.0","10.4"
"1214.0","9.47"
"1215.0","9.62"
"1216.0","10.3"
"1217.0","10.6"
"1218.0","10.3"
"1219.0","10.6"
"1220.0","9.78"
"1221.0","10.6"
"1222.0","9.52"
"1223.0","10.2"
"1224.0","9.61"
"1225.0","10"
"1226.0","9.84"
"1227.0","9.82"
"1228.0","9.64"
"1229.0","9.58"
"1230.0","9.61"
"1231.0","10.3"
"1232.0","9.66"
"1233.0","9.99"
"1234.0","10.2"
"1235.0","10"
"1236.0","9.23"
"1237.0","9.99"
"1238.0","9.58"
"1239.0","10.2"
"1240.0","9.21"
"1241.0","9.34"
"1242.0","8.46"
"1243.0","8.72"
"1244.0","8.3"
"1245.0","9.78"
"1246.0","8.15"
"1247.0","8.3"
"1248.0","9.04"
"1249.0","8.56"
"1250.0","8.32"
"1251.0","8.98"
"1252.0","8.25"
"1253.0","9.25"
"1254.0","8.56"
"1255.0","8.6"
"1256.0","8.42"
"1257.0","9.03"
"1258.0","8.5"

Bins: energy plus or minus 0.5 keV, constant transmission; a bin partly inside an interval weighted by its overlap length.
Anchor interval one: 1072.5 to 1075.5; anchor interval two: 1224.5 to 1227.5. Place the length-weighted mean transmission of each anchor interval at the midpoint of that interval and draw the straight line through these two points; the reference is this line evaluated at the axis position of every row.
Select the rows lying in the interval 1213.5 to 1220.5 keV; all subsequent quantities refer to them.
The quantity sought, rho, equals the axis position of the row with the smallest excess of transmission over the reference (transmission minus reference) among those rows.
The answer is 1214.0 keV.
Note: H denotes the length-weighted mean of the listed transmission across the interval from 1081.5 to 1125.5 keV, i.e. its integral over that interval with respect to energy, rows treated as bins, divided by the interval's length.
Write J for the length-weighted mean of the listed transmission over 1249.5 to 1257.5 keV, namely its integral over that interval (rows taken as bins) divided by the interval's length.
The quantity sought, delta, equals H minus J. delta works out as -0.4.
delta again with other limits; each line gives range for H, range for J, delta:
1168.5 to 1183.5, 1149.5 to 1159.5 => 0.5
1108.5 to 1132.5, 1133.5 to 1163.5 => -0.9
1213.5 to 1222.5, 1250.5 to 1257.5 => 1.4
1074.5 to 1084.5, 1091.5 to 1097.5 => 0.1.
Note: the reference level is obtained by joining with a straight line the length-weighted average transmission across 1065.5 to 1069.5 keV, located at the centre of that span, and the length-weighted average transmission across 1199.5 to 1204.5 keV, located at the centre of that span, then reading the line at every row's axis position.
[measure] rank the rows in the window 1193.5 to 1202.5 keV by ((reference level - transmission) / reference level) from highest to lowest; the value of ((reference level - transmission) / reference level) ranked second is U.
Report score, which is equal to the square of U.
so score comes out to 0.001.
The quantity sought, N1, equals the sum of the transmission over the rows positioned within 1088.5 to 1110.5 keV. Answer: 189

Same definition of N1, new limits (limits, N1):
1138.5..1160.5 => 195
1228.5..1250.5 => 205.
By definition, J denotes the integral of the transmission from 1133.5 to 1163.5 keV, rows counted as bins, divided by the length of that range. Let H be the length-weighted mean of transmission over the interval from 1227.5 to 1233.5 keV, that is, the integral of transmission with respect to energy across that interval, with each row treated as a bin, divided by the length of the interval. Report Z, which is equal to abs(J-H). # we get 0.90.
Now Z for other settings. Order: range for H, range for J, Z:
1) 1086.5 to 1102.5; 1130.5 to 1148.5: 0.24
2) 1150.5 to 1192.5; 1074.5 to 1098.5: 0.30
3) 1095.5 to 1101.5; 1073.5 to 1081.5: 0.24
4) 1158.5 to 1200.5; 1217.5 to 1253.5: 0.23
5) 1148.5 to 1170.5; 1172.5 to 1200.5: 0.46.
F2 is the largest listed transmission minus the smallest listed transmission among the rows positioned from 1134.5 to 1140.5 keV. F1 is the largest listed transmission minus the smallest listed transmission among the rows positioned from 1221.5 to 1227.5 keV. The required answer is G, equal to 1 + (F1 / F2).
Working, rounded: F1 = 0.68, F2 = 0.77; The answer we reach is 1.88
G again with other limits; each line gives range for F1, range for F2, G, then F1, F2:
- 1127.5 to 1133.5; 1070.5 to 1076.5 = 2.21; 1.15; 0.95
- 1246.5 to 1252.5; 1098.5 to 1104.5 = 1.68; 0.79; 1.16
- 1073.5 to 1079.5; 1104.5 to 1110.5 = 1.47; 0.54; 1.14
